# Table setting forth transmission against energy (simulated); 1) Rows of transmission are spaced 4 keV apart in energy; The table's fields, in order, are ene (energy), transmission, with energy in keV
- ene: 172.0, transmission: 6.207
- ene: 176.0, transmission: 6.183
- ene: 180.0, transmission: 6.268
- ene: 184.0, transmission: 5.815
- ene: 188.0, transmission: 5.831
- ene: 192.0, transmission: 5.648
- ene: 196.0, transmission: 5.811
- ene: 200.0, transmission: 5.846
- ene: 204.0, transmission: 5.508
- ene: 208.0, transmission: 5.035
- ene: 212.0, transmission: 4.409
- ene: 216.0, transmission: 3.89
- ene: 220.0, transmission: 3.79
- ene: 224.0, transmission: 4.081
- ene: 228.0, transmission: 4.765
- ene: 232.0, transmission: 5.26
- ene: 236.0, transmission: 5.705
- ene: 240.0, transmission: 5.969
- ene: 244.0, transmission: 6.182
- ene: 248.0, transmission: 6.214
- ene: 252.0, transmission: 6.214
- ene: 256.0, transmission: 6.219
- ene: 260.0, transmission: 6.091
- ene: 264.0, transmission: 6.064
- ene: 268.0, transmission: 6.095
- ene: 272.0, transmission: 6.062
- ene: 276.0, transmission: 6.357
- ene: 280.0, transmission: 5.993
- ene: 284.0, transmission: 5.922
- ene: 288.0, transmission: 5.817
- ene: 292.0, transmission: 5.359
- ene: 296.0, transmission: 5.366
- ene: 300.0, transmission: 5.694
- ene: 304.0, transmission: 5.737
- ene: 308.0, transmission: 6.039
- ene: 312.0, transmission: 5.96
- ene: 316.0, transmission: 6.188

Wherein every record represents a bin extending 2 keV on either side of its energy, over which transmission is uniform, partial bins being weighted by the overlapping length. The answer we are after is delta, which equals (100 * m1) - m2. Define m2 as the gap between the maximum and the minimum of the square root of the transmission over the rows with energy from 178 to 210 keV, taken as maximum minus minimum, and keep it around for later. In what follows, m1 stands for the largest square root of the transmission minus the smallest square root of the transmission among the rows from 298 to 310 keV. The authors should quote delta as 7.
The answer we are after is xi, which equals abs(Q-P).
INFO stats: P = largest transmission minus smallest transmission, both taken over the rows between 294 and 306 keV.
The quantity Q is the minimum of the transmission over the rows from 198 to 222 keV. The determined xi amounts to 3.4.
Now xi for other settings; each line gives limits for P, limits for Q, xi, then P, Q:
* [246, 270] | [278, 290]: 5.7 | 0.2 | 5.817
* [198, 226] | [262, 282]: 3.9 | 2.1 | 5.993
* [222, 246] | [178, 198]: 3.5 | 2.1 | 5.648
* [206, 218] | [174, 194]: 4.5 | 1.1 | 5.648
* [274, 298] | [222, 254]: 3.1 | 1.0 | 4.081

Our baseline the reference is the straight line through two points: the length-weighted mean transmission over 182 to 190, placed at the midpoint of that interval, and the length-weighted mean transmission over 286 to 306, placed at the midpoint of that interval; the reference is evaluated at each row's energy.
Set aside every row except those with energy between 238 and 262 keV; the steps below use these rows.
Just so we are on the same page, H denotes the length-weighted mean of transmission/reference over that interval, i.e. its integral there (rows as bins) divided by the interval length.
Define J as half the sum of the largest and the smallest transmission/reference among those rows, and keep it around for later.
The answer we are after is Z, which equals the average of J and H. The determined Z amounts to 1.08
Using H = 1.08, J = 1.07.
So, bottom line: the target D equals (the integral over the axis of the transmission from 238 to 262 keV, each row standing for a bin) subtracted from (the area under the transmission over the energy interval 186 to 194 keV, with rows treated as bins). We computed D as -102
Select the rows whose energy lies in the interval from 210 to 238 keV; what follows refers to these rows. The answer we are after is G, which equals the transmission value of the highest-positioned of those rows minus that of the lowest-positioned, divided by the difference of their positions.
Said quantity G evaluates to 0.05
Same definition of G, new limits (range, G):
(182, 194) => -0.02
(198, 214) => -0.12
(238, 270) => 0.00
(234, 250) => 0.04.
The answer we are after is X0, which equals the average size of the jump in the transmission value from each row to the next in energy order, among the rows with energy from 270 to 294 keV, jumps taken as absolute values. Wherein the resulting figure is 0.26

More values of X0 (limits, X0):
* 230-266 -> 0.14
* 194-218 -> 0.40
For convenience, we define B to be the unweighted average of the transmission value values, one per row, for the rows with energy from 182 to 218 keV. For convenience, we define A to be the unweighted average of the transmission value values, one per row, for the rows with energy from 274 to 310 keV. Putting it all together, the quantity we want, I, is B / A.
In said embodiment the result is 0.91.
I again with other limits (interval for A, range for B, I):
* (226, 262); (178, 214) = 0.95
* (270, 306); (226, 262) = 1.01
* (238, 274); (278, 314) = 0.94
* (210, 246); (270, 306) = 1.19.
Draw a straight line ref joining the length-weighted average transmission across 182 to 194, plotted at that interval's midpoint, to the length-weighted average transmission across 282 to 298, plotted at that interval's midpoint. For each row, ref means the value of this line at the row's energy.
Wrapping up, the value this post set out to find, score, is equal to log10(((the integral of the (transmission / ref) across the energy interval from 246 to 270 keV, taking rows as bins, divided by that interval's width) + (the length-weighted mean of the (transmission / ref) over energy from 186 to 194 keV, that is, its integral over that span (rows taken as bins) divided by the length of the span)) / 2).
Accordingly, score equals 0.017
